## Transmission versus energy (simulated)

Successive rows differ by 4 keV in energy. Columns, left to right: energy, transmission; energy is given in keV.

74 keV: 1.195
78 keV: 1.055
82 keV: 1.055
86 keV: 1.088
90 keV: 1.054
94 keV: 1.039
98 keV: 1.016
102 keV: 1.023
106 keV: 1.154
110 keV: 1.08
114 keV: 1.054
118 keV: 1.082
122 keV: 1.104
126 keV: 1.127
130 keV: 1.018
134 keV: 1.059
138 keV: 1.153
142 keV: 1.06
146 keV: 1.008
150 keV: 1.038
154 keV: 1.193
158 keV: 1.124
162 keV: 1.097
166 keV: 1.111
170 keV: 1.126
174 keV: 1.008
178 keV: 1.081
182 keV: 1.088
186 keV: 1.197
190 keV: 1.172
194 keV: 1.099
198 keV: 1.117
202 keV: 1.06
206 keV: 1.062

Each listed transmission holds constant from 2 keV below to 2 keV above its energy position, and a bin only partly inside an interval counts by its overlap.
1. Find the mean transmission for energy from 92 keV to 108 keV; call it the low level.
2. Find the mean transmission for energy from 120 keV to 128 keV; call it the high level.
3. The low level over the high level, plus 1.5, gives 2.45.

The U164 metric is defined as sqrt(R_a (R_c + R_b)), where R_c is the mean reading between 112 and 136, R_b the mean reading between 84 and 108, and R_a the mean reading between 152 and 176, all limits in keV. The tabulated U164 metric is 1.54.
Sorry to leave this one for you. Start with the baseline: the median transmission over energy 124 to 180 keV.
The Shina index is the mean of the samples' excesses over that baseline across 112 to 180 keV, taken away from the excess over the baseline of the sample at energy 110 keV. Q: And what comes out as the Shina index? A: 0.00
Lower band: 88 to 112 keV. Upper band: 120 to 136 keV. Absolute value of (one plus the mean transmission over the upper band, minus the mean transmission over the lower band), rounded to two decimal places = 1.02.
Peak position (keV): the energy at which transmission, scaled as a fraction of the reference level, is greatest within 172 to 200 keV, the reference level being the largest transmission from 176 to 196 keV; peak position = 186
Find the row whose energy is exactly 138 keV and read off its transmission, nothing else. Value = 1.153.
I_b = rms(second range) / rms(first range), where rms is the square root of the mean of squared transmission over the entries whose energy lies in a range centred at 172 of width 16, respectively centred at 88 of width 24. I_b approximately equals 1.03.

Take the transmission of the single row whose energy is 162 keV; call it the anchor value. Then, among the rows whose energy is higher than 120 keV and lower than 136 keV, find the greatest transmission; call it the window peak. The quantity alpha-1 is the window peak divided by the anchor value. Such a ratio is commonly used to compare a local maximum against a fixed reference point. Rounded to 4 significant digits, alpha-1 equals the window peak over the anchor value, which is 1.027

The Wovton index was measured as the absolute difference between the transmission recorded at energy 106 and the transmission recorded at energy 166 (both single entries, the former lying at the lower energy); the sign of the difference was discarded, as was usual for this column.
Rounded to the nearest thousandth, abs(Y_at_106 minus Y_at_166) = 0.043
